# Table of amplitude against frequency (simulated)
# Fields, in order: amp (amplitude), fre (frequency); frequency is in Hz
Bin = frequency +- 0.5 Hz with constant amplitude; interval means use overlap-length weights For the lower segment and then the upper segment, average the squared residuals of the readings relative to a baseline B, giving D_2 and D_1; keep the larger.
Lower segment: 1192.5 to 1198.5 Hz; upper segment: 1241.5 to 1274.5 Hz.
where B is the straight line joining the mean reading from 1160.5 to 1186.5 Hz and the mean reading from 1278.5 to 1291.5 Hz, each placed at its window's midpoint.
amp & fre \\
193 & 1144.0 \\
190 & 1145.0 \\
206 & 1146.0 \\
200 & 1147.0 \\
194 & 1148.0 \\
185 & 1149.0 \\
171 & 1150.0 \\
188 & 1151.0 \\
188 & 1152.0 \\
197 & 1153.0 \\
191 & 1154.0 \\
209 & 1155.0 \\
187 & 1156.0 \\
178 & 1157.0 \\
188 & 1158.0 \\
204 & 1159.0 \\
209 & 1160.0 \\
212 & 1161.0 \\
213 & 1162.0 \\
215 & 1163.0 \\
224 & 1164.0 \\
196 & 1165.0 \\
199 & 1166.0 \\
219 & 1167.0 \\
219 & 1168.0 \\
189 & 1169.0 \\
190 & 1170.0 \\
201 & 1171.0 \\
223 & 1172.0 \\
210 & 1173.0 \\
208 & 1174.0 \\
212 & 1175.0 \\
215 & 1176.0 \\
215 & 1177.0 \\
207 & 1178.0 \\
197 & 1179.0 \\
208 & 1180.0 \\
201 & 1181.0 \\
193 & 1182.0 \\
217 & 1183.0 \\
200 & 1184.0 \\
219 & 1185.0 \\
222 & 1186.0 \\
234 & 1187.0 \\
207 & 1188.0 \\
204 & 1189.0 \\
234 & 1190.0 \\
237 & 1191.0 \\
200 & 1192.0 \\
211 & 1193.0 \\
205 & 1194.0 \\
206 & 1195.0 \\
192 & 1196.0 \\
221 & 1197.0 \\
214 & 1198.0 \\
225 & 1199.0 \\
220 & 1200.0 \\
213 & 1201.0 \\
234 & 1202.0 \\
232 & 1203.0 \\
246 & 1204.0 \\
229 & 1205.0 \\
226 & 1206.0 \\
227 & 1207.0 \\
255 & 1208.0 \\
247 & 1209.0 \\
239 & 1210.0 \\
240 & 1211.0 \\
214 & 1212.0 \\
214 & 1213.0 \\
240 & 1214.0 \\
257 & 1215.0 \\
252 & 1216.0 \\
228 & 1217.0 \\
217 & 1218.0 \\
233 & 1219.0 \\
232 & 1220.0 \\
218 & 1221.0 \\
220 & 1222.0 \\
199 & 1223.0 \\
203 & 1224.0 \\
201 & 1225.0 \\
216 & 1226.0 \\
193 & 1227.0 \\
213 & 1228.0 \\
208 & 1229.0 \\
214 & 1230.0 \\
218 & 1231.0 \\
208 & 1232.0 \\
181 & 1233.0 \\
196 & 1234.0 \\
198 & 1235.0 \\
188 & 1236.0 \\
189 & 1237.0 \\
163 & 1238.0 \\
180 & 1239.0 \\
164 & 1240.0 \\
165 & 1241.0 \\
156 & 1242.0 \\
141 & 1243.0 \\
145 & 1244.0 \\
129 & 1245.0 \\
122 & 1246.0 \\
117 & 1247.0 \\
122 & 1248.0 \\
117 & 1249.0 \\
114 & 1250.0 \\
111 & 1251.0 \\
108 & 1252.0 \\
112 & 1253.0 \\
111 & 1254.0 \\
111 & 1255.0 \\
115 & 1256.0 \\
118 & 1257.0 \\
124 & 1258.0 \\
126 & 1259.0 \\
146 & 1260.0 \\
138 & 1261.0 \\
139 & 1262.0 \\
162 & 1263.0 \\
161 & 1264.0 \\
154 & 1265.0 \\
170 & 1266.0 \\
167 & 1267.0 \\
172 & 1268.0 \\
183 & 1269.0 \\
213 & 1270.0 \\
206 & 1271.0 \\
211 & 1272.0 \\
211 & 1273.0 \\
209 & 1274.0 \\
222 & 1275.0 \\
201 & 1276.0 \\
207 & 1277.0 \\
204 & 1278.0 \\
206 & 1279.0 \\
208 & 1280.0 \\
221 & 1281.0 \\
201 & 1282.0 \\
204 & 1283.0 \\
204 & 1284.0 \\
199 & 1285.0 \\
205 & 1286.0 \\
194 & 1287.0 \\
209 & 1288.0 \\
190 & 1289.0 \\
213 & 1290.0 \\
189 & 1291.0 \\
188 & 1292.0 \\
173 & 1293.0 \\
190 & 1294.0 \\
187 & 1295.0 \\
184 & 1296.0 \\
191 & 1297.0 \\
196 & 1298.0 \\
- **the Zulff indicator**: 4509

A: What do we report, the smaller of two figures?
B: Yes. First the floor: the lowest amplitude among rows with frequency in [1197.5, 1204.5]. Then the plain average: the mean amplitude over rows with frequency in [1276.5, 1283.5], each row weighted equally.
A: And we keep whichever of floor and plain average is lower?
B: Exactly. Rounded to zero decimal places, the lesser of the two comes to 207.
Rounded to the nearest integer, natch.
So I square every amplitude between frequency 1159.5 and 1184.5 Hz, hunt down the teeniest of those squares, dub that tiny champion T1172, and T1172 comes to 35721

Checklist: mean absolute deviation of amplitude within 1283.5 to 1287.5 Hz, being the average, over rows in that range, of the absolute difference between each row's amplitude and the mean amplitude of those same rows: 4.0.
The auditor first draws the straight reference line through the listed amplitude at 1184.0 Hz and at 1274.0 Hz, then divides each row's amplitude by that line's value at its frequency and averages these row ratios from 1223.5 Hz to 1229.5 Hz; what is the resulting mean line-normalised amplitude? 1.01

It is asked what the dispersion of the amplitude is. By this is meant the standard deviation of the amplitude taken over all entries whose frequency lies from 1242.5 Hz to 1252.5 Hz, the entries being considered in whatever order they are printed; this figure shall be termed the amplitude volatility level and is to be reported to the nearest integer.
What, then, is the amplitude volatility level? 12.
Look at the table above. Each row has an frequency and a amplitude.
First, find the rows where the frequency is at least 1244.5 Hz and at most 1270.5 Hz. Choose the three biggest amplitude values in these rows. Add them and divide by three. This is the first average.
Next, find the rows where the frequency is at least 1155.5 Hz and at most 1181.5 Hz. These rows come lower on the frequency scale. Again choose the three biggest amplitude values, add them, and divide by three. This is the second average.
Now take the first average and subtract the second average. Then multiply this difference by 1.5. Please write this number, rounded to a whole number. -49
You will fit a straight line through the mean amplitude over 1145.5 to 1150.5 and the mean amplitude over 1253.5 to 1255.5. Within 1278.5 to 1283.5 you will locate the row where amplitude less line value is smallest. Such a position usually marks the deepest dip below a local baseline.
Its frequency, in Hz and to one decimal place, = 1282.0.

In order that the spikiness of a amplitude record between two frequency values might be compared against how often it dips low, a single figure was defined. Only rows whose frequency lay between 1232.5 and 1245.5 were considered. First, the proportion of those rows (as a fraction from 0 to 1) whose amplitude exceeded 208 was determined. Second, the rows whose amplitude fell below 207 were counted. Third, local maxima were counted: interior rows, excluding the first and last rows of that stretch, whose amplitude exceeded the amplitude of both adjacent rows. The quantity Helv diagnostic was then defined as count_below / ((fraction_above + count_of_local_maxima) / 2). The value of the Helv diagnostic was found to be 5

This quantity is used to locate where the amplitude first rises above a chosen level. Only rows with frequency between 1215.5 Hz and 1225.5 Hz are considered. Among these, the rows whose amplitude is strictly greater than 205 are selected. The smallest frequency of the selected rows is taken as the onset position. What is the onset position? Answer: 1216.0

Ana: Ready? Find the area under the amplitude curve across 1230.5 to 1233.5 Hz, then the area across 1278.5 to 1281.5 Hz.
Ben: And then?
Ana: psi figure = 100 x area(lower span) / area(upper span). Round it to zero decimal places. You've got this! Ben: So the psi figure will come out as 96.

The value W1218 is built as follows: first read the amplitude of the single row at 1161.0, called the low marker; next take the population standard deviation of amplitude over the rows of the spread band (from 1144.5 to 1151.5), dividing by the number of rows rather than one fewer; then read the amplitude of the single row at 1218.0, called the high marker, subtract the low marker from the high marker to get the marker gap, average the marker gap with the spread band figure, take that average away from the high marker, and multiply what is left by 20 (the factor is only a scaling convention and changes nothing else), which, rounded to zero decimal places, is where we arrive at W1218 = 4186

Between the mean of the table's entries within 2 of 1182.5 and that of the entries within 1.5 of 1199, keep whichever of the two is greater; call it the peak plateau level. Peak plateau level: 219.7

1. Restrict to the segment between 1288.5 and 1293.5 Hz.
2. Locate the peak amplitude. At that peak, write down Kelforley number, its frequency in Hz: 1290.0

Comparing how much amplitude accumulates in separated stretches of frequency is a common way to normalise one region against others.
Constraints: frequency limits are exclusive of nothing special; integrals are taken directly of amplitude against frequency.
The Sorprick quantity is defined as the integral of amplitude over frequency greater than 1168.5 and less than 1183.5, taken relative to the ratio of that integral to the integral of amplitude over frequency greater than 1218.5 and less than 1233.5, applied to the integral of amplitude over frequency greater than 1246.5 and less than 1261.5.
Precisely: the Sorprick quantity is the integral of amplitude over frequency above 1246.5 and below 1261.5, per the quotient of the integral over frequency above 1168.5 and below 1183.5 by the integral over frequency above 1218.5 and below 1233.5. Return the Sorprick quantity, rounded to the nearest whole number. 1831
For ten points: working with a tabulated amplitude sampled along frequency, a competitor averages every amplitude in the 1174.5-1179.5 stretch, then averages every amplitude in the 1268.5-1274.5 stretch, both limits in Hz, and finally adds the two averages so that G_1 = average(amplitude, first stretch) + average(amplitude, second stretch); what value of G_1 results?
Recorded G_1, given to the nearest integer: 415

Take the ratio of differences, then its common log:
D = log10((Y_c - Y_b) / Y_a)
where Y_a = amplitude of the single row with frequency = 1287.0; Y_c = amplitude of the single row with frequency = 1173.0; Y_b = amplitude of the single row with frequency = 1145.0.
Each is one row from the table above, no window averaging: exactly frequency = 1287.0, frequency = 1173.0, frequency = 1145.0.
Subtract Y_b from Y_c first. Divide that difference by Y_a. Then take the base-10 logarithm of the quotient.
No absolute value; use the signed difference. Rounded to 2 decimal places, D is -0.99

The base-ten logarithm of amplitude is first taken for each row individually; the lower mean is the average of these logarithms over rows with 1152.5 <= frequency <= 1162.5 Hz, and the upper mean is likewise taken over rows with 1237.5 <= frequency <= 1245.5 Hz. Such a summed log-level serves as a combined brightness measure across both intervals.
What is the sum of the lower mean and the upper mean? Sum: 4.49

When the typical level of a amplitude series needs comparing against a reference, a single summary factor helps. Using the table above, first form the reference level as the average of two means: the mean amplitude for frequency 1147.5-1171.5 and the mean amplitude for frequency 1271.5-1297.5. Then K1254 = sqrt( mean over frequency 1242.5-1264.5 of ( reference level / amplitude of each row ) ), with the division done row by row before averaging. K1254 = 1.26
